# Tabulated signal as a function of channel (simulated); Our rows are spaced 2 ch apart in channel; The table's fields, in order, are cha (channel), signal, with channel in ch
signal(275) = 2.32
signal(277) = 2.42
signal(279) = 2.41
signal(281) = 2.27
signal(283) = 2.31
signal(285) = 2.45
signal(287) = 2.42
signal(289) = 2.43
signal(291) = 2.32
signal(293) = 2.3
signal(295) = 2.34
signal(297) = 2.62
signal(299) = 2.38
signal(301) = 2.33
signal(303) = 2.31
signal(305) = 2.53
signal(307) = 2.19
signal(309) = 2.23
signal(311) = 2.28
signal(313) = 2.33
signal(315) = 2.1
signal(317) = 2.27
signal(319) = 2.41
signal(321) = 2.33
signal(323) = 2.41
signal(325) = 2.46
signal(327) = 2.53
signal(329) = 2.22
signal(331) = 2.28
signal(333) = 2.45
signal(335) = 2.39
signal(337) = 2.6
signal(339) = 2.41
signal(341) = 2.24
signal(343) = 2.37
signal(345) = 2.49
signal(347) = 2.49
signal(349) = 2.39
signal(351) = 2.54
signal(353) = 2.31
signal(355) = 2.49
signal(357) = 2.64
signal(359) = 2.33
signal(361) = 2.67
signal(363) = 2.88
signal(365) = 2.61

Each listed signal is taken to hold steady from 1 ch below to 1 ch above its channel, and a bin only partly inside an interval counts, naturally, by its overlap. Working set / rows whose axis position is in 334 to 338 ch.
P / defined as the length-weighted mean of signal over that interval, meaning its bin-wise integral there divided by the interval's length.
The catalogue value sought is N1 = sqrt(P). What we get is 1.580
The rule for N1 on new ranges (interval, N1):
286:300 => 1.550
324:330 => 1.550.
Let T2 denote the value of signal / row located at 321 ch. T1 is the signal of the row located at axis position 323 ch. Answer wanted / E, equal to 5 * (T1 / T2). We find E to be 5.2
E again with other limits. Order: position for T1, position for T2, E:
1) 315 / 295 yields 4.5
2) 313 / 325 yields 4.7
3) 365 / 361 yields 4.9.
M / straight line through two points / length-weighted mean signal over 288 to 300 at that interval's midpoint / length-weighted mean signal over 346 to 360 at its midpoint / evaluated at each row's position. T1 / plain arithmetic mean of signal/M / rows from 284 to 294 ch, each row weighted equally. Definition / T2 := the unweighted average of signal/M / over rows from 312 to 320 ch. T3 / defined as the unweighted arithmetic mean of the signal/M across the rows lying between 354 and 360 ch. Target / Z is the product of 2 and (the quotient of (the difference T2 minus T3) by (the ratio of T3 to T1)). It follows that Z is -0.14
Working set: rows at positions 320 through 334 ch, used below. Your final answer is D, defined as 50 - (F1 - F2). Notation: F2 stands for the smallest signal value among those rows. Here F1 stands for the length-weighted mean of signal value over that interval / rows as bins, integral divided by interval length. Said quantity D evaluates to 49.8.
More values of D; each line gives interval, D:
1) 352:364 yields 49.8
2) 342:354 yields 49.9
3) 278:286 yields 49.9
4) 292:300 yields 49.9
